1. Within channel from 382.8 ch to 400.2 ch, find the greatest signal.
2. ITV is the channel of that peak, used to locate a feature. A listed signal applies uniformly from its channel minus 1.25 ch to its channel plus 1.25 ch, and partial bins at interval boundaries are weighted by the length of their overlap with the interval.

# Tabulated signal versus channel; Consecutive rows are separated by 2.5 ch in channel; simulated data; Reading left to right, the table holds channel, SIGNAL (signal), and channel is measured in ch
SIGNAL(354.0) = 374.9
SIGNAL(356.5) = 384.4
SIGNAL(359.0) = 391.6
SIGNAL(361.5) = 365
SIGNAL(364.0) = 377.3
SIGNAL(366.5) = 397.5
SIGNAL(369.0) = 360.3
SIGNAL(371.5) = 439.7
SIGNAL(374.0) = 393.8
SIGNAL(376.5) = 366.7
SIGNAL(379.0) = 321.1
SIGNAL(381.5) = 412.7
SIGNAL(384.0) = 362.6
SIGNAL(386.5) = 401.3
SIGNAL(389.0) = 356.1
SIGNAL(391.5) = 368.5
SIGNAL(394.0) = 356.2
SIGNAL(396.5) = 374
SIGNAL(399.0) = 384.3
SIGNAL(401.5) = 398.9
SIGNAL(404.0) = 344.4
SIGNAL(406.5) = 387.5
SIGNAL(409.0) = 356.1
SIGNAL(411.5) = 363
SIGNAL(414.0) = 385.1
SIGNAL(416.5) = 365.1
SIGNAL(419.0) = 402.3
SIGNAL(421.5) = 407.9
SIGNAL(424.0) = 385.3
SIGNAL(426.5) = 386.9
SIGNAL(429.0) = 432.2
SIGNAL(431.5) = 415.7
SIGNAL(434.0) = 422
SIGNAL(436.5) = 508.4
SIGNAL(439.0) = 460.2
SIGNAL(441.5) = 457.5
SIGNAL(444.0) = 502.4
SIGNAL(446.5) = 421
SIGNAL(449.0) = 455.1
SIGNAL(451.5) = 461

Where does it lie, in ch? 386.5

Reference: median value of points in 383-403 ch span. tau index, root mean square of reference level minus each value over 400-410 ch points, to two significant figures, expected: 22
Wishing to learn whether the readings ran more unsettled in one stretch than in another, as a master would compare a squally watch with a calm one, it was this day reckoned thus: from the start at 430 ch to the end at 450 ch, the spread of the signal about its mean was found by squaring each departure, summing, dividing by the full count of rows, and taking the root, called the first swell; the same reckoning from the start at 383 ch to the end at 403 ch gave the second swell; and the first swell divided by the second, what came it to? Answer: 2.0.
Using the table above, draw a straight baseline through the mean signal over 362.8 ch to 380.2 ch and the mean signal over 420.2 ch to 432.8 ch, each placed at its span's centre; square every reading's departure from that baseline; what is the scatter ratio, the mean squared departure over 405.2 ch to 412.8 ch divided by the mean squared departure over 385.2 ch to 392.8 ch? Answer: 1.8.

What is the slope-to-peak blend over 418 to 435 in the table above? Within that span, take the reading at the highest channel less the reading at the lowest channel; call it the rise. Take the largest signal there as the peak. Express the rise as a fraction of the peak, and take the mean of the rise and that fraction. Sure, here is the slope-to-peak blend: 10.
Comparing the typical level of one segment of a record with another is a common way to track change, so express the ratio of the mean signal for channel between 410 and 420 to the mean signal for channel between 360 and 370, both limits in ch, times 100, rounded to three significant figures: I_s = 101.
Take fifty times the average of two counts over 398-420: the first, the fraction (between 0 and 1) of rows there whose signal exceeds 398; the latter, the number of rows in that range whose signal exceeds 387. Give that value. 81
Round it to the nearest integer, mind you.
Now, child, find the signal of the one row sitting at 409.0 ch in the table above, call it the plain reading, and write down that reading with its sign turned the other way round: -356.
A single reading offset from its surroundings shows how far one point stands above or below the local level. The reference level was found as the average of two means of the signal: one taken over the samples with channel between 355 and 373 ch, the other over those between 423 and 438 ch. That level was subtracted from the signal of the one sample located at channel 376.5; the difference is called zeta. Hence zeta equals -40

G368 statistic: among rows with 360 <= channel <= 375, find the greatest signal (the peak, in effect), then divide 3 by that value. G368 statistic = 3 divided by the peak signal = 0.0068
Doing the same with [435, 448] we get 0.0059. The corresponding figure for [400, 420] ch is 0.0075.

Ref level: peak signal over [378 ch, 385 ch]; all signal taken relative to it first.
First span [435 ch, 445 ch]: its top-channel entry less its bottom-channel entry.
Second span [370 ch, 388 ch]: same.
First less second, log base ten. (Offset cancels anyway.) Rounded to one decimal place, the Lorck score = 1.5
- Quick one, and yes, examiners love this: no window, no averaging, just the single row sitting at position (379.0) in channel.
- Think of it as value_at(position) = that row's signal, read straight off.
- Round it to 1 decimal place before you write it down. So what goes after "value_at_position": 321.1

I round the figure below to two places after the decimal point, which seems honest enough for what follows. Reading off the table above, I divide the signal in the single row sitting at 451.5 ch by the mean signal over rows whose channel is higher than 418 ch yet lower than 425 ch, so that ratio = 1.16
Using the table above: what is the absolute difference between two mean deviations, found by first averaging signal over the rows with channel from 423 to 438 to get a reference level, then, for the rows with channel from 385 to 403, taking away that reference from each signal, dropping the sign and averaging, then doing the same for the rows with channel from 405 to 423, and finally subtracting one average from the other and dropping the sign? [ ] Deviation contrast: 4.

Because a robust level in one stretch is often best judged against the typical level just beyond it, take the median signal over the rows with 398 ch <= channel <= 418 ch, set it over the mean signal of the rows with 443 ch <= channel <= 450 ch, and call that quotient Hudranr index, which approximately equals 0.82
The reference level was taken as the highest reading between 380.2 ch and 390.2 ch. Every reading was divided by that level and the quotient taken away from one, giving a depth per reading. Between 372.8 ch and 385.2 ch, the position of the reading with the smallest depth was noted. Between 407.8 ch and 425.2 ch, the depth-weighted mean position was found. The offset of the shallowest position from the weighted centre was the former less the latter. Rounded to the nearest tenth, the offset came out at -32.8 ch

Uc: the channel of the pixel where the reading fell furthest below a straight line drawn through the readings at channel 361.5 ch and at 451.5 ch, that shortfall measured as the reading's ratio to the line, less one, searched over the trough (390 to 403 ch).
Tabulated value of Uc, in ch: 394.0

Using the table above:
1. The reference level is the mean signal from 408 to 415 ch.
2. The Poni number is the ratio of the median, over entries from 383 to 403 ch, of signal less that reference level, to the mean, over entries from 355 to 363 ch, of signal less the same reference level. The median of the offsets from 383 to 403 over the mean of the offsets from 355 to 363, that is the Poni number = 0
